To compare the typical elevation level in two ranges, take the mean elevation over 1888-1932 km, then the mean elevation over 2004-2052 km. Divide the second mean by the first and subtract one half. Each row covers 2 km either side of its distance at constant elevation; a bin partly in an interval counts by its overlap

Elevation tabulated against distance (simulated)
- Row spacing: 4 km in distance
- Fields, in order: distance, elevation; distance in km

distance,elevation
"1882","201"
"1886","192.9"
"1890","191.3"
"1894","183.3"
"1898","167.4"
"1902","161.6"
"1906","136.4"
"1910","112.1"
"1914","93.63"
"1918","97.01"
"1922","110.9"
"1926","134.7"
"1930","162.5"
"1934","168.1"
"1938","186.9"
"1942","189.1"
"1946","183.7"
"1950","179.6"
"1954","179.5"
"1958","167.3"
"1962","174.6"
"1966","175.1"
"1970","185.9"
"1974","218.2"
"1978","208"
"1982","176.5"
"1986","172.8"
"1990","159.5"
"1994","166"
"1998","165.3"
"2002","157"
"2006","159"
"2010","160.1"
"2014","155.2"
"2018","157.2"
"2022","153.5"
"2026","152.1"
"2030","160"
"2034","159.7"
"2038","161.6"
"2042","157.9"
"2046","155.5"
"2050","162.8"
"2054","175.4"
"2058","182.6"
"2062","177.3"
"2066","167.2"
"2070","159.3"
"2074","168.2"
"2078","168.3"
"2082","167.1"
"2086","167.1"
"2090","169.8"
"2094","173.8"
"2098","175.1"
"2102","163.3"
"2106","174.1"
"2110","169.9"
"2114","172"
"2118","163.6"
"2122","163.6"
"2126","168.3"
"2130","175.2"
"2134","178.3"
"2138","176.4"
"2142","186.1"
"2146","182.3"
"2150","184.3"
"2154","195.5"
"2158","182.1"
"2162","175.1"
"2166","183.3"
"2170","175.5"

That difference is 0.62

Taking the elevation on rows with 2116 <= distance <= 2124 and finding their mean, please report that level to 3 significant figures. 164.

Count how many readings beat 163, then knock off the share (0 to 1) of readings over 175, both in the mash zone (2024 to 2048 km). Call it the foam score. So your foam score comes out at 0.00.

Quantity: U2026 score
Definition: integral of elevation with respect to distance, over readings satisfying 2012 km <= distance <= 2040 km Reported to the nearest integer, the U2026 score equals 4397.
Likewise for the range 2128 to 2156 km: 5112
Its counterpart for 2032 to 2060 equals 4622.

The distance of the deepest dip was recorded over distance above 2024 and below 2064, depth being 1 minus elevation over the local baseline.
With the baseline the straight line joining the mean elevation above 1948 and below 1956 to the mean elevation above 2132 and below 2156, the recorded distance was 2026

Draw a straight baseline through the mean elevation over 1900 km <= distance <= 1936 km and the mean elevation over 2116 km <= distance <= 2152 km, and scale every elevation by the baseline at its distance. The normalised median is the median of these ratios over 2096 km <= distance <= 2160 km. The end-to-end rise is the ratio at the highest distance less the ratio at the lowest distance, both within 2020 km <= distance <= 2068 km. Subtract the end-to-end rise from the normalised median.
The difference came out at 0.98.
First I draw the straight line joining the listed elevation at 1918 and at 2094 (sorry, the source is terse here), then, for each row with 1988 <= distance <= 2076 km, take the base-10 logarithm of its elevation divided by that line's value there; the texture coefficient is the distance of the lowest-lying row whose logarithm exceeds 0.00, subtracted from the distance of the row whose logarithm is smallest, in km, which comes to 80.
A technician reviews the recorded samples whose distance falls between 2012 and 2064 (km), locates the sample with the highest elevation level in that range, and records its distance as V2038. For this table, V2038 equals 2058 km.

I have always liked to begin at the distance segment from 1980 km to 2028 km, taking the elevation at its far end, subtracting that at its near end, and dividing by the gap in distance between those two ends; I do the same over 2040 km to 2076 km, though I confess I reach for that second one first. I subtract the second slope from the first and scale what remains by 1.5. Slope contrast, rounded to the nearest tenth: -1.3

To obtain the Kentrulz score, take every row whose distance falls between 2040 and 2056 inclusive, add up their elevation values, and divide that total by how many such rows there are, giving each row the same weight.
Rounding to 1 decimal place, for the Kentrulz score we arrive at 162.9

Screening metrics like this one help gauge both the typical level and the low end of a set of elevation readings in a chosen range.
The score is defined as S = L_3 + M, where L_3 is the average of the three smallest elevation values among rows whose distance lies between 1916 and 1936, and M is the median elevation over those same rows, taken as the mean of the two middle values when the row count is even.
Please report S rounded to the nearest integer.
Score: 249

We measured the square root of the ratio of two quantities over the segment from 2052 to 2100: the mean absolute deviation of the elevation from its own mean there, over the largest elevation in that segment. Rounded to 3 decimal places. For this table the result 0.164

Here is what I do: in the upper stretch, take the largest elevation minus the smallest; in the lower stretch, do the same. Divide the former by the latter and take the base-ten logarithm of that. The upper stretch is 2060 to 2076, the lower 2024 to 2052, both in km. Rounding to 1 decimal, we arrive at 0.2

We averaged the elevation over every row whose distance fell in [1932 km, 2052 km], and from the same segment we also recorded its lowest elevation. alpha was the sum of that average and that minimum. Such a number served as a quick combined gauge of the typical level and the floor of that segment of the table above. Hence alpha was 322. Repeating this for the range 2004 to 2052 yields 310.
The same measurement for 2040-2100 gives 324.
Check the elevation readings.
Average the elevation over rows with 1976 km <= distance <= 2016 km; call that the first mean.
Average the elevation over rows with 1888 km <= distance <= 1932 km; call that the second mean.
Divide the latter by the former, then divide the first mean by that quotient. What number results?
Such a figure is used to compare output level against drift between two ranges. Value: 200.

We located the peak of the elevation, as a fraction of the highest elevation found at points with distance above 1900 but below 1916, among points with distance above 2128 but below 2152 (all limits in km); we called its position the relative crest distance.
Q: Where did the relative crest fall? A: 2142 km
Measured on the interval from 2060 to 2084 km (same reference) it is 2062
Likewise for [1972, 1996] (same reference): 1974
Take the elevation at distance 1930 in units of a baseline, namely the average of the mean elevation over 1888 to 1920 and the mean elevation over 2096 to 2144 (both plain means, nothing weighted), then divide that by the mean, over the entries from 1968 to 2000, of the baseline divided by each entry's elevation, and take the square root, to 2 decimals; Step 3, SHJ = 1.08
